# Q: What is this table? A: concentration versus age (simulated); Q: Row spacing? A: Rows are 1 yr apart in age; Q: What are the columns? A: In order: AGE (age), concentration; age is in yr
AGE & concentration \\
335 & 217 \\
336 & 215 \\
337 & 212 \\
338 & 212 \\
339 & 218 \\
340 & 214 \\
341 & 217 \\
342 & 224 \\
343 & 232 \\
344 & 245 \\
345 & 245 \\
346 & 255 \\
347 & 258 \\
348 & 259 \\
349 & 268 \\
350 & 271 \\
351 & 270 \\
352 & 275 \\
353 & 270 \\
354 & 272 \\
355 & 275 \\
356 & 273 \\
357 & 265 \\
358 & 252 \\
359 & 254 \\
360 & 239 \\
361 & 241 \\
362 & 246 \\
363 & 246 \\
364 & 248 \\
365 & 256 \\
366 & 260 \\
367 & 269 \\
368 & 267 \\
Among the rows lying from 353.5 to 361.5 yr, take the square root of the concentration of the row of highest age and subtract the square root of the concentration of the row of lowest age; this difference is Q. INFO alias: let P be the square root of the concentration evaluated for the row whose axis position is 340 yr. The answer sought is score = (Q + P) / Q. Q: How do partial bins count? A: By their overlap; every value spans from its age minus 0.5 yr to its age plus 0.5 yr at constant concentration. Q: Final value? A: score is -14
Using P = 14.6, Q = -1.0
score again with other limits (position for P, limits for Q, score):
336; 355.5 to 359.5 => -24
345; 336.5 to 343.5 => 24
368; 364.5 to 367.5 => 42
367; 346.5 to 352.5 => 32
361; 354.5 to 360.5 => -13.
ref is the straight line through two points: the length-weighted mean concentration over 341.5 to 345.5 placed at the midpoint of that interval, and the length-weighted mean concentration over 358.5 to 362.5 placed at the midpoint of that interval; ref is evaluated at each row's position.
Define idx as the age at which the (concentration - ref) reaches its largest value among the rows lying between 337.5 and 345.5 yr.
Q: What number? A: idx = 344 yr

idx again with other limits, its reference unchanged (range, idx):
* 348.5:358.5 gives 352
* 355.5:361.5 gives 356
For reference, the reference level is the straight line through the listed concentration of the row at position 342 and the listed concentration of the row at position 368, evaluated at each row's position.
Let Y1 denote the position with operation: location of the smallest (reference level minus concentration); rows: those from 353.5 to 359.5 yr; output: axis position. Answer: 355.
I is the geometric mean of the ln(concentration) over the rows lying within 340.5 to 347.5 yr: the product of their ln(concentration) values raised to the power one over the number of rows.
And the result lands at 5.48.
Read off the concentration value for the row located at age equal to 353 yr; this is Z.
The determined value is 270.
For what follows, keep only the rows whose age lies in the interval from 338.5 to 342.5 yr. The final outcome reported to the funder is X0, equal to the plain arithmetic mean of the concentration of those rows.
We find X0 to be 218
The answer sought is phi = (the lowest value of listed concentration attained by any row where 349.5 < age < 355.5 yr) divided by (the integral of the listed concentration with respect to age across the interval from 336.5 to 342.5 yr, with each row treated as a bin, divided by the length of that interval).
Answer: 1.25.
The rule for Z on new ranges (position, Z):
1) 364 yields 248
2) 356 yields 273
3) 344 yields 245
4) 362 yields 246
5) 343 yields 232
